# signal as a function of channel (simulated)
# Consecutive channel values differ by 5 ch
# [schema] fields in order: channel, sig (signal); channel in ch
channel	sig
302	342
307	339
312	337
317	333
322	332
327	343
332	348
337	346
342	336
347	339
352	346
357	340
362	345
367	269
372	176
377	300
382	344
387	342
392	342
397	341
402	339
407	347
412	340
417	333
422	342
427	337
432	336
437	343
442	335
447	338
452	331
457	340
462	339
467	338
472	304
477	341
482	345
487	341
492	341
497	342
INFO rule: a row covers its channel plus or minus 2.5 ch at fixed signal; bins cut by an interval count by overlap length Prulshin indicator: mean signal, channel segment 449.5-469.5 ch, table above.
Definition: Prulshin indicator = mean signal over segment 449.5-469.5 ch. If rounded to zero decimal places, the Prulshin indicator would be 337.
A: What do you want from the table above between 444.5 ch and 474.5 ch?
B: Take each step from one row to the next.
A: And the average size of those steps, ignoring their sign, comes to 10.4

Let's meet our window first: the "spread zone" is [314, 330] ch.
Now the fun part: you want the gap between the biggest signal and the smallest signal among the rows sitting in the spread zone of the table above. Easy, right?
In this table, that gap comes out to 11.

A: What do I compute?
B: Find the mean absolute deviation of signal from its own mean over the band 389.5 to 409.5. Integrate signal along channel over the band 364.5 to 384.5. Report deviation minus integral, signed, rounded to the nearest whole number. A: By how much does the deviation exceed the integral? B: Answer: -5443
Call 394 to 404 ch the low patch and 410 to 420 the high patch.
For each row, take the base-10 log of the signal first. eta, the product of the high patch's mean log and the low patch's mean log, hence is 6.40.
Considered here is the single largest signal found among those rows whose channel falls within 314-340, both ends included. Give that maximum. 348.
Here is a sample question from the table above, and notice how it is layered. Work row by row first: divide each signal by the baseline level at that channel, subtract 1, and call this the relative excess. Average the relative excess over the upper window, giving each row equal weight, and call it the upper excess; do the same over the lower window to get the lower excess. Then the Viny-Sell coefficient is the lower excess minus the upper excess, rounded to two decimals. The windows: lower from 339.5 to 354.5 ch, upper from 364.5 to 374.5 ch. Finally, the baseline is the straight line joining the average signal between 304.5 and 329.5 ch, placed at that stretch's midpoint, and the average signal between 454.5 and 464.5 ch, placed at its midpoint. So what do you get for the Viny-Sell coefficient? 0.35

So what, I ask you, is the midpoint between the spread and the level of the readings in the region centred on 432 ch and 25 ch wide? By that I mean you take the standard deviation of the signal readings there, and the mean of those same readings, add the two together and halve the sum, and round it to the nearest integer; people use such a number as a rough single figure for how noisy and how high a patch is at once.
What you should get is 171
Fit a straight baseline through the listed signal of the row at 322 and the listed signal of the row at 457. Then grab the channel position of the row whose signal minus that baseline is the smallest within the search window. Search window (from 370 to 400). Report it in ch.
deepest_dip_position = 372 ch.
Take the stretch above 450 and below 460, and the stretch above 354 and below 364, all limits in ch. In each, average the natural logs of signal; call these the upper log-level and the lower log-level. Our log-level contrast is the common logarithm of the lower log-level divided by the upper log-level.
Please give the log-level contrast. 0.0015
